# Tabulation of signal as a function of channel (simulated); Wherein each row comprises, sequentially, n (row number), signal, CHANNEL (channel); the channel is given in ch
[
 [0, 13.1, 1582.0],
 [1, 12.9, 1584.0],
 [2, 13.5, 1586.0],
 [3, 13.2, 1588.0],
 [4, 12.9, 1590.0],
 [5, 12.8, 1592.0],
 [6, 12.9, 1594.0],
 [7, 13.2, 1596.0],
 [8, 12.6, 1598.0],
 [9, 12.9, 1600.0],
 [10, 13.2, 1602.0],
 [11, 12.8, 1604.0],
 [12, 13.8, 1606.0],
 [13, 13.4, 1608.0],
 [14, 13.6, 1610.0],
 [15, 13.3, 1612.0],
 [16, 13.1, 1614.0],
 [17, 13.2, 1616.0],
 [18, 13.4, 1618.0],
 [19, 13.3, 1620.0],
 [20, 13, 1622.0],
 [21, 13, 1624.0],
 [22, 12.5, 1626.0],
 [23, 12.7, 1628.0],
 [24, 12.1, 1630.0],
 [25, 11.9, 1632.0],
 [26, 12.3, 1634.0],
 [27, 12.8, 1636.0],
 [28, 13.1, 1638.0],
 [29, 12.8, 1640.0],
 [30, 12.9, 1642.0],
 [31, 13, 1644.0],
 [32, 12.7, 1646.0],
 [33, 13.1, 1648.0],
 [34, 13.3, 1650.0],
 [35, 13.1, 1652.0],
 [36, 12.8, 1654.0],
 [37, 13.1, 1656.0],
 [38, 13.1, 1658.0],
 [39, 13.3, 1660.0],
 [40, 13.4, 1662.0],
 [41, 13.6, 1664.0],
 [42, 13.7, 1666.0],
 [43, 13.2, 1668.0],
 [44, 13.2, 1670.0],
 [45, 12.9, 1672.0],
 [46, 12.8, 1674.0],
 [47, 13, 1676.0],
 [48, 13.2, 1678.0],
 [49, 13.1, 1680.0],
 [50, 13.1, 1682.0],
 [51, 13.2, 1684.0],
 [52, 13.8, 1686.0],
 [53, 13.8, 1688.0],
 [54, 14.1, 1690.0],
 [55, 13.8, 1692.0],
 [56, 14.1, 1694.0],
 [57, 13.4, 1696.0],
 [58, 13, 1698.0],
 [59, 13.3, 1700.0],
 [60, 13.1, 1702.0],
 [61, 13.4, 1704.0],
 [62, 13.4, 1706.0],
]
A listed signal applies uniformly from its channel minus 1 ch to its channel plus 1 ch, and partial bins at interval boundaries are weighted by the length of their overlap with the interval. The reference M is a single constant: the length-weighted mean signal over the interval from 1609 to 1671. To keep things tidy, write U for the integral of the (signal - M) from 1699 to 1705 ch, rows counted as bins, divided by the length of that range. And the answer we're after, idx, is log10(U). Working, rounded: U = 0.25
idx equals -0.6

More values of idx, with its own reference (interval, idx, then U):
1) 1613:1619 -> -0.7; 0.21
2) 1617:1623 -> -0.7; 0.21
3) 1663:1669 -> -0.3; 0.48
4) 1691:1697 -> -0.1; 0.75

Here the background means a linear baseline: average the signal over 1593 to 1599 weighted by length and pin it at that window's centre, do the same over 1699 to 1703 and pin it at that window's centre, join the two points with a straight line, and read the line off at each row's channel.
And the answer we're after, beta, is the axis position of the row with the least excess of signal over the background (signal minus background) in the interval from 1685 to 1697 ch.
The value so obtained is 1696.0 ch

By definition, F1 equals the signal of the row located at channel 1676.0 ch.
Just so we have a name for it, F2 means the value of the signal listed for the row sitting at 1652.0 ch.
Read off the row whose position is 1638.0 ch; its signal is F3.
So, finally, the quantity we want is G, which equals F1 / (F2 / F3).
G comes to 13.0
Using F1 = 13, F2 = 13.1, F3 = 13.1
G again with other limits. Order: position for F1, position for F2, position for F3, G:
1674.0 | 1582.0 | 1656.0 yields 12.8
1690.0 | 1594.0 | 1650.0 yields 14.5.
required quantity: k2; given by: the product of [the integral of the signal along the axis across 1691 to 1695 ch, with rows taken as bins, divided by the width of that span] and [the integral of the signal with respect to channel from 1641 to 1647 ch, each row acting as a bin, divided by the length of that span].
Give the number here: 179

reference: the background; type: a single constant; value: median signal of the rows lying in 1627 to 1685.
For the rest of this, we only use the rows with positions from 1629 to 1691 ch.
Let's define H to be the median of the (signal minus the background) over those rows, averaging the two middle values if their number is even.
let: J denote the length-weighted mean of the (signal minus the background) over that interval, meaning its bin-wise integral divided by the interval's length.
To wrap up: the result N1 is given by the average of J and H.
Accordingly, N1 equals 0.0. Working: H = 0.00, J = -0.02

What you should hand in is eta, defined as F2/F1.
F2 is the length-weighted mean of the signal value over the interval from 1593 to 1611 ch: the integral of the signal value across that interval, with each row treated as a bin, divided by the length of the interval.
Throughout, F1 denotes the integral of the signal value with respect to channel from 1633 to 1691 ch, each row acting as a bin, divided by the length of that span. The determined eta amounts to 1.00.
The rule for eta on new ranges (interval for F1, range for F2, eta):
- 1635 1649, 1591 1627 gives 1.02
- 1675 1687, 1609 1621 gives 1.01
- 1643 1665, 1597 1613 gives 1.00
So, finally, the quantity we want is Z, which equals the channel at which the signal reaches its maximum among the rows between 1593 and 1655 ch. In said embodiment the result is 1606.0 ch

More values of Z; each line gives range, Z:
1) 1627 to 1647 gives 1638.0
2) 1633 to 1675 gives 1666.0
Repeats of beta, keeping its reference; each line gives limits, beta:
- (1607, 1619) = 1614.0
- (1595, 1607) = 1598.0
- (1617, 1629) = 1626.0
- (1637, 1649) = 1646.0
